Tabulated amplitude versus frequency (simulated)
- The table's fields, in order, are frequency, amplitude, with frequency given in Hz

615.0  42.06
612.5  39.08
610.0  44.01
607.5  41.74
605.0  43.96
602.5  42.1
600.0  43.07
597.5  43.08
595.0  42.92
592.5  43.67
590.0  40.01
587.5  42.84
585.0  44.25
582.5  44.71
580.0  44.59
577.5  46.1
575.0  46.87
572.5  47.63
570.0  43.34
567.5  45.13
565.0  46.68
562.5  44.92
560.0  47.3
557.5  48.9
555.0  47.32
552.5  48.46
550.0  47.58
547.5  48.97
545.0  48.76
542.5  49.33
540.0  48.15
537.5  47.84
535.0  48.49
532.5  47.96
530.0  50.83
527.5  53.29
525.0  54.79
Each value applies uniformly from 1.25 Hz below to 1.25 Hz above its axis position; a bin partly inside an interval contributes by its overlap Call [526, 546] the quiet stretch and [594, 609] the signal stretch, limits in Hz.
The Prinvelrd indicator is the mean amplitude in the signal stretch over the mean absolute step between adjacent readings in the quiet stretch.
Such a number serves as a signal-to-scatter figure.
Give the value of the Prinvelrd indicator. 35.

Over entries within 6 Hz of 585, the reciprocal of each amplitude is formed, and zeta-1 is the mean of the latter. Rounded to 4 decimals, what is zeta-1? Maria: 0.0231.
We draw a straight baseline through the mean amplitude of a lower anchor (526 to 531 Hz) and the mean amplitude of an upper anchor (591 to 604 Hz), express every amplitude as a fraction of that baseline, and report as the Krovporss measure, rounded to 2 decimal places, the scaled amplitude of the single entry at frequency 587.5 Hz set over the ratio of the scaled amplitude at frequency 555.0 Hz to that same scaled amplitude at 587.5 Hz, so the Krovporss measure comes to 0.96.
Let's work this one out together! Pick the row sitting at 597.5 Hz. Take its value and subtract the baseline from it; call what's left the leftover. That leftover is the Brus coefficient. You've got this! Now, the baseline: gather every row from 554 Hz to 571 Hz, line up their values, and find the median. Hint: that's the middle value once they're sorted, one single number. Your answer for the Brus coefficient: -3.6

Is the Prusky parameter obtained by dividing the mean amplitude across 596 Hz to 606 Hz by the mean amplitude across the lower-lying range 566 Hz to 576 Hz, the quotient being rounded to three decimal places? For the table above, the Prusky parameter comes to 0.941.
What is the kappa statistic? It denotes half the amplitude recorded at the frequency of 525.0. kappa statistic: 27.4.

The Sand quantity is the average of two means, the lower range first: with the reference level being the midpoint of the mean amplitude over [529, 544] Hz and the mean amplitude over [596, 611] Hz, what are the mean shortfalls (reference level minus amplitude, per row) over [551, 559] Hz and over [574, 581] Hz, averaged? -1.2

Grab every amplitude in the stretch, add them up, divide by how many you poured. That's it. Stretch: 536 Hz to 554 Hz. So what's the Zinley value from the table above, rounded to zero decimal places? 48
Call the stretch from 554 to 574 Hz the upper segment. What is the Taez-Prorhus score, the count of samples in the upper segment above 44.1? 7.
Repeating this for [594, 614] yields 0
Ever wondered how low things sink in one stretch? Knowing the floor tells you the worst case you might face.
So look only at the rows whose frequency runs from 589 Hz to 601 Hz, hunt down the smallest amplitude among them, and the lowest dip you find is 40.01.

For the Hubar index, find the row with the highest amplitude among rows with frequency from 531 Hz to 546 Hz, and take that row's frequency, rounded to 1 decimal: 542.5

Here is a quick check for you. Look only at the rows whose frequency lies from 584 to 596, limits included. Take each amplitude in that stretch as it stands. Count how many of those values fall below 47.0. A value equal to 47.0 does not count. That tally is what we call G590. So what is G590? 5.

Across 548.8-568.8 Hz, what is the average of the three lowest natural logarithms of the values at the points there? 3.82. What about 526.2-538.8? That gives 3.87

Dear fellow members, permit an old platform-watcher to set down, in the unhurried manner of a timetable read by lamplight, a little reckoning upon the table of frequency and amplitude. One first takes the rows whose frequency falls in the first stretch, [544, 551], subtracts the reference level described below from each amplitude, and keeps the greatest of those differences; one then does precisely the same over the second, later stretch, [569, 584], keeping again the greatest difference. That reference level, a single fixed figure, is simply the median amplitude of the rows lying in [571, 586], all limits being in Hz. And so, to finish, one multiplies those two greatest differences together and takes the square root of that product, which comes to 2.8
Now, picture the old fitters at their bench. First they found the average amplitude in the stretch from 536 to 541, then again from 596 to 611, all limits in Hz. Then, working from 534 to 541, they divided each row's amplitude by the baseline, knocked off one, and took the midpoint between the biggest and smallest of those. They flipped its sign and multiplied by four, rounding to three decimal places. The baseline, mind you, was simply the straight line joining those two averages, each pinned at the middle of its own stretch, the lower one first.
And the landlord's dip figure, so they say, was 0.000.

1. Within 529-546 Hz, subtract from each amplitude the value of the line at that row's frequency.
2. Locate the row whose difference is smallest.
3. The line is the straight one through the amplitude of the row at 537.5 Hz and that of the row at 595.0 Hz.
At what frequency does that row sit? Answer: 532.5 Hz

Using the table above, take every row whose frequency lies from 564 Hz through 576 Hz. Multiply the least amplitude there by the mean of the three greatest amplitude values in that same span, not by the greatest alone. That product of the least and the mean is 2040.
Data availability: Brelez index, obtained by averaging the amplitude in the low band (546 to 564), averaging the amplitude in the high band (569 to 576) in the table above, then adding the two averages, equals 93.6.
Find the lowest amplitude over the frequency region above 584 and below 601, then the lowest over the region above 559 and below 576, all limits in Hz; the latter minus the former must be 3.3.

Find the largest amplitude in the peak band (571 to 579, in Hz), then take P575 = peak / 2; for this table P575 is 23.8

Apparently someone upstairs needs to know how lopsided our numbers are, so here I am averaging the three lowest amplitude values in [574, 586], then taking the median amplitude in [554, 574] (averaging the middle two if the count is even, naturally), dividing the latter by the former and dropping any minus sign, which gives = 1.06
